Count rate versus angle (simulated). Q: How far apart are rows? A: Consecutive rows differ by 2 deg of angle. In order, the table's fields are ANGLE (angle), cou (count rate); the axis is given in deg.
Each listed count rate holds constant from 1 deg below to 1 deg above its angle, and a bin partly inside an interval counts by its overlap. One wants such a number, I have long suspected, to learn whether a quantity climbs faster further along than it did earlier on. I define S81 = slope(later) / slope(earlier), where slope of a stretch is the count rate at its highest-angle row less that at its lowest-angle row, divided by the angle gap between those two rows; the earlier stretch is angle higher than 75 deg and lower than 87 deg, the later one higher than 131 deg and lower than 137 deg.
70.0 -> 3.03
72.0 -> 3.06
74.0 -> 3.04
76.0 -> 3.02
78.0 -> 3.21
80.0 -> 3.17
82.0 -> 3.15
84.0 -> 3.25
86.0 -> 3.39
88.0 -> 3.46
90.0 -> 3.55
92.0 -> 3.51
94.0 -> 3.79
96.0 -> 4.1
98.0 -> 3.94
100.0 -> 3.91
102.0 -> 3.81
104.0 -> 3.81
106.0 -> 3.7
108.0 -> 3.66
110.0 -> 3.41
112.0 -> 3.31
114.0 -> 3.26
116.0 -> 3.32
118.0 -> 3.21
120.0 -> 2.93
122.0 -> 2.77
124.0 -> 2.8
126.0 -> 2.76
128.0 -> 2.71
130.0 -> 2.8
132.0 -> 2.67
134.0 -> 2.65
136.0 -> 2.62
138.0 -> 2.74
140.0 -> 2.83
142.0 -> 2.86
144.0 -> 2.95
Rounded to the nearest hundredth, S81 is -0.34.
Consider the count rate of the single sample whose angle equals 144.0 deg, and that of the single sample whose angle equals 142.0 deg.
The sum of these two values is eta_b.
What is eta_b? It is 5.8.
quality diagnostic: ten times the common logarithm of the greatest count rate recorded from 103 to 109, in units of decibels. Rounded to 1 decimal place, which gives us 5.8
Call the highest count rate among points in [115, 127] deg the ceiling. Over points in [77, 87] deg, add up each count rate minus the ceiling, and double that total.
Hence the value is -0.9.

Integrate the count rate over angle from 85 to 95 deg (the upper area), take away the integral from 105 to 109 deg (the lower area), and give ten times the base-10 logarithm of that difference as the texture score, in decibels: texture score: 13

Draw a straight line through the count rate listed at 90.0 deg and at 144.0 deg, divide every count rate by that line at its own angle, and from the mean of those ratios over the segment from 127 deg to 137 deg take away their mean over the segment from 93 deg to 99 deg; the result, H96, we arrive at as -0.26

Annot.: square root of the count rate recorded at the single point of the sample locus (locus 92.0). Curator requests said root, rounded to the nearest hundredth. 1.87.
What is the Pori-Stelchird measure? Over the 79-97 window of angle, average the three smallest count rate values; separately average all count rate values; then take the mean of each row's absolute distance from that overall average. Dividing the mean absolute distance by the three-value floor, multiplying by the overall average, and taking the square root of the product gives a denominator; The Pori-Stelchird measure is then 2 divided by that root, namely 4.04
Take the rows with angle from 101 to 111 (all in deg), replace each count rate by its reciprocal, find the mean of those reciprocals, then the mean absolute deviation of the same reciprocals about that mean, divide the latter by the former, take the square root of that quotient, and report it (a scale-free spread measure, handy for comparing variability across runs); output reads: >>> 0.18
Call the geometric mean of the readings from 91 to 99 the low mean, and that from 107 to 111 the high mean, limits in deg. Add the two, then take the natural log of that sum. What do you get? 2.00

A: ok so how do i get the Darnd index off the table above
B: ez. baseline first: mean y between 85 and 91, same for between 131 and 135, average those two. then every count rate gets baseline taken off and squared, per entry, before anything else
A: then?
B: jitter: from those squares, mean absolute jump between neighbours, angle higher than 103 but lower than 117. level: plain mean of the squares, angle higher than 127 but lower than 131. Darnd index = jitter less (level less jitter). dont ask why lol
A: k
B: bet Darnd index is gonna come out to 0.1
